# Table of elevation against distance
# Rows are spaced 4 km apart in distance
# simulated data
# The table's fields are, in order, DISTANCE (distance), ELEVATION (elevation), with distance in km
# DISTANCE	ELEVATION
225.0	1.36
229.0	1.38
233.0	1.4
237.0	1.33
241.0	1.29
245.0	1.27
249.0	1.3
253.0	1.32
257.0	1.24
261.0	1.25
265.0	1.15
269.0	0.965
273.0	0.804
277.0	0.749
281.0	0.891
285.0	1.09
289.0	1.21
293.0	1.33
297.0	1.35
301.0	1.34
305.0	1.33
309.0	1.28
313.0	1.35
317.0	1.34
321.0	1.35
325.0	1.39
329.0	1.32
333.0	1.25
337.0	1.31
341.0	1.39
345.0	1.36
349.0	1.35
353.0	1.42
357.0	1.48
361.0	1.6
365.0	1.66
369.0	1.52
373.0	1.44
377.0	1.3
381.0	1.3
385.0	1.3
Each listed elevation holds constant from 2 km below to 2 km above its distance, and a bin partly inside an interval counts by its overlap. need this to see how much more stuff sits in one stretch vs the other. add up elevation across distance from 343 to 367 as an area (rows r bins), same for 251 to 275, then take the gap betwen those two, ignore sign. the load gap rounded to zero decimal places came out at 9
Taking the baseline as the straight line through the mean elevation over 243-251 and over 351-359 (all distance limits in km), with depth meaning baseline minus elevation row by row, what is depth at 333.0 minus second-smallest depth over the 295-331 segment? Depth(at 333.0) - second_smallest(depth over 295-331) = 0.15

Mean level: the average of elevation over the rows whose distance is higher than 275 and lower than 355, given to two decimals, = 1.27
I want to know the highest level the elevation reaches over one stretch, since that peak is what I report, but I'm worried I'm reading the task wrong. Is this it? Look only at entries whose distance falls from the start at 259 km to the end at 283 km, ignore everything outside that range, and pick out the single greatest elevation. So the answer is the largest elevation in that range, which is 1.25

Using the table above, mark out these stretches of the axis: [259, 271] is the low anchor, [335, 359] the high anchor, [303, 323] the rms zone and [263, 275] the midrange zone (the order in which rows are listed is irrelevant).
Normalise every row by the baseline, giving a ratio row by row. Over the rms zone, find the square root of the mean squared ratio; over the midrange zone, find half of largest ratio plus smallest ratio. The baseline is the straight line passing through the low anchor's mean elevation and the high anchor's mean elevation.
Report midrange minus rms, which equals -0.18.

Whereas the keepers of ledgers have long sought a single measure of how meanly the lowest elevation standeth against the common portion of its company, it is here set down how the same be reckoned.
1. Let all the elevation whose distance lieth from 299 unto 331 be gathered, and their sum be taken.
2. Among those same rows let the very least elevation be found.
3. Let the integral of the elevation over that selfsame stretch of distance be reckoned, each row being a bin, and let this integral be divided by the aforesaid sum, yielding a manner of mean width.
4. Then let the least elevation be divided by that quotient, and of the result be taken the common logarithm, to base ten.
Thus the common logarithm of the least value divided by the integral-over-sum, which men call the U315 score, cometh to -0.49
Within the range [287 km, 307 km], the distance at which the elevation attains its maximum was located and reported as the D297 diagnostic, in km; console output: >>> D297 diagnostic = 297.0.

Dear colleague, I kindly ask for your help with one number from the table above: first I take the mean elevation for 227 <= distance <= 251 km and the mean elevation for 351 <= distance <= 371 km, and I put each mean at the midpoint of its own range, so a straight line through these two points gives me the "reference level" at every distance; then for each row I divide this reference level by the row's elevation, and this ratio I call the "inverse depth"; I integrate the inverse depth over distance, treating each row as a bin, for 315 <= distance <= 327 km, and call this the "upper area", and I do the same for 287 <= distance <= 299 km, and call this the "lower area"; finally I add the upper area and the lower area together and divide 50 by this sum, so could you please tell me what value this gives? 1.9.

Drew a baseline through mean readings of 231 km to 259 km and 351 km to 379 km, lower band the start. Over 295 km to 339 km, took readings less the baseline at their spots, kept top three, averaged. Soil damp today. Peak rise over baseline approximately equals -0.04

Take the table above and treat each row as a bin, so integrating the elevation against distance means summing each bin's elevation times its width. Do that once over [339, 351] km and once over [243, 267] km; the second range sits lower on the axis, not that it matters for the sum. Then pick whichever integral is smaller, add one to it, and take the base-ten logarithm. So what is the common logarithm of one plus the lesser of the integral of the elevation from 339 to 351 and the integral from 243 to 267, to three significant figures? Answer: 1.24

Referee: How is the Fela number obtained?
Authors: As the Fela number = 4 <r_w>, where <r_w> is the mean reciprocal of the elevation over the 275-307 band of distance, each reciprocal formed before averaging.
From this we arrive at 3.60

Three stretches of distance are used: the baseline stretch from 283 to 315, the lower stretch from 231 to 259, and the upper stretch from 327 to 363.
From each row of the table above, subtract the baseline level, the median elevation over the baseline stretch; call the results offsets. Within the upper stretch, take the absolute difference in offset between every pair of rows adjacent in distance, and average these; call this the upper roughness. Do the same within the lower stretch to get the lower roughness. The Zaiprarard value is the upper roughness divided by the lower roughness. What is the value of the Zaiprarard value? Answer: 1.4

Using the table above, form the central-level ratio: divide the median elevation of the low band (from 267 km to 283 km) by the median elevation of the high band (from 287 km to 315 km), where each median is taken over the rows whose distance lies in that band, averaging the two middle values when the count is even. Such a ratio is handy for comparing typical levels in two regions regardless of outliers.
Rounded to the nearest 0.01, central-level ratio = 0.64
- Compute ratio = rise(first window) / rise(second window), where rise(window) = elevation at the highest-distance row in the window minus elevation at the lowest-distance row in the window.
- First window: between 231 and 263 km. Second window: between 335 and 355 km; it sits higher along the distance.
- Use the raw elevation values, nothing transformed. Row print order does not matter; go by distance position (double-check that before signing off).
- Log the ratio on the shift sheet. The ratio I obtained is -1.4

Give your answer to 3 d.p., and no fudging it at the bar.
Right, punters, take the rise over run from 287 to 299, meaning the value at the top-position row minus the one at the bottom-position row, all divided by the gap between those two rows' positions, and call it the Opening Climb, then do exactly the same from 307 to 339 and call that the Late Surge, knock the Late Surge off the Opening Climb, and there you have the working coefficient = 0.016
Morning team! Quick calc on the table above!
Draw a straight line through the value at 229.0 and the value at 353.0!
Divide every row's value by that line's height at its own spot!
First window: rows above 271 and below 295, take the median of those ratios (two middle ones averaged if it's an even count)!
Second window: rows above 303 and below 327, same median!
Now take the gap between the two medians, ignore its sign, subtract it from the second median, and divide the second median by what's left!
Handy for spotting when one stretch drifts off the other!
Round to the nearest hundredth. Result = 1.35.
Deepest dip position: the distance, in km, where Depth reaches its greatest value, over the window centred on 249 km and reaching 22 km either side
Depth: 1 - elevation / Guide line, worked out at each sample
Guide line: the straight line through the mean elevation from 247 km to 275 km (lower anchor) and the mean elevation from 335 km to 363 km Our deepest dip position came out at 269.0 km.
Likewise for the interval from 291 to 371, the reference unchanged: 333.0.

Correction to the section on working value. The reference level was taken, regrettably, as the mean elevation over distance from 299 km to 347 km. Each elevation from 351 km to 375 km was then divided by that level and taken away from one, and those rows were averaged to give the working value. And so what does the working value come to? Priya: -0.14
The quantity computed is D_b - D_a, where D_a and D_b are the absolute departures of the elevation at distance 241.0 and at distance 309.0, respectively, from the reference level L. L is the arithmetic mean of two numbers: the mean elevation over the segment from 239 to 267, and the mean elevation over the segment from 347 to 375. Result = 0.010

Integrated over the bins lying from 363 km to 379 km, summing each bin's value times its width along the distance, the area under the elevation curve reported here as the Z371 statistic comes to 24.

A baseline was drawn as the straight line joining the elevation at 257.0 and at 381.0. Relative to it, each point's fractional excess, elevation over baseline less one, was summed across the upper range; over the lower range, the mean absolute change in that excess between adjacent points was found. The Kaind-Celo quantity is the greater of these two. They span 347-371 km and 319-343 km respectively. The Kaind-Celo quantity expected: 1.0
